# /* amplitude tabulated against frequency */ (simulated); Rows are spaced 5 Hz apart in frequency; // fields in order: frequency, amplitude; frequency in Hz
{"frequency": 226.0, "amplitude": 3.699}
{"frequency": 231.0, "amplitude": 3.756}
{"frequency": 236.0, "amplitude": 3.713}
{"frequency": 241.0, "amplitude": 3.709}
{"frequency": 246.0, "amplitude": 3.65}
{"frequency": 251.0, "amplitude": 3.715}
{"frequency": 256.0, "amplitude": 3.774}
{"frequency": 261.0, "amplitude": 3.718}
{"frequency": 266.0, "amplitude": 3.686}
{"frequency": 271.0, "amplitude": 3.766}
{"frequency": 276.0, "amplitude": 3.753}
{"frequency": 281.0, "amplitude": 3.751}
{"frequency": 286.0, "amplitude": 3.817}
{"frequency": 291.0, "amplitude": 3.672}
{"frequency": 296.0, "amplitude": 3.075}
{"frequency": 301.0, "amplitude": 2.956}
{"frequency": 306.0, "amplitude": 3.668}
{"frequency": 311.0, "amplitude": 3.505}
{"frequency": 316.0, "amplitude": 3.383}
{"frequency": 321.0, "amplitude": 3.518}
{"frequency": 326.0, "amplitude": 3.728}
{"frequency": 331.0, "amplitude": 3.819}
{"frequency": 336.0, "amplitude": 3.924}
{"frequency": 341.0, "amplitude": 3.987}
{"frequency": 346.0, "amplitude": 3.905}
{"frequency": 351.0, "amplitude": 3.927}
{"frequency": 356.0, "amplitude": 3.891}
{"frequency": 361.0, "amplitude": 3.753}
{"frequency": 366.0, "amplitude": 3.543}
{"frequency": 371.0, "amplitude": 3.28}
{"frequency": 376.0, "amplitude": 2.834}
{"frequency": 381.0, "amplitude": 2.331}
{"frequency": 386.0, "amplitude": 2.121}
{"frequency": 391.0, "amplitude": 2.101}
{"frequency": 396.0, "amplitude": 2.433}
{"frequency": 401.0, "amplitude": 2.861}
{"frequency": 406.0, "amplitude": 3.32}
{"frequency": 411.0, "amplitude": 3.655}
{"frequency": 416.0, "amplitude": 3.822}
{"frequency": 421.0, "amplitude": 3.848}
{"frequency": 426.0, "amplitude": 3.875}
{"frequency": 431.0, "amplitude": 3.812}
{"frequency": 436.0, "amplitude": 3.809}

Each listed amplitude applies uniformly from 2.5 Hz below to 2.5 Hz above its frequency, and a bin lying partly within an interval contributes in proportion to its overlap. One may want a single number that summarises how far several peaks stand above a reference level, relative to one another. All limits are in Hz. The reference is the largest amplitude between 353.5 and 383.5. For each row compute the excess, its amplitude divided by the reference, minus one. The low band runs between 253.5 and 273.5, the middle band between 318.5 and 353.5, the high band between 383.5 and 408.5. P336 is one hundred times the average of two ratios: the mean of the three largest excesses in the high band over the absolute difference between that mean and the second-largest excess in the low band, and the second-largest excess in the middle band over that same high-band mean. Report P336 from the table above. -59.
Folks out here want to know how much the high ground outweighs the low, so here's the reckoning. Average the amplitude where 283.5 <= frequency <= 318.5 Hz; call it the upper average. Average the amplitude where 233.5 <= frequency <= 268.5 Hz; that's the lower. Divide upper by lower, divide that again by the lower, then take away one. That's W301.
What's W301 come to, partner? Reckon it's -0.75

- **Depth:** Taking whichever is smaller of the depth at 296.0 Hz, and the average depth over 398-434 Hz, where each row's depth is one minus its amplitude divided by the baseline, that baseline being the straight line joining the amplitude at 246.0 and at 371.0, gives -0.14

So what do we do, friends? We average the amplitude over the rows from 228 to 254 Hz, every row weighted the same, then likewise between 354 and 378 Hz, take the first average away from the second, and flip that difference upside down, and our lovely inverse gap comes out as -4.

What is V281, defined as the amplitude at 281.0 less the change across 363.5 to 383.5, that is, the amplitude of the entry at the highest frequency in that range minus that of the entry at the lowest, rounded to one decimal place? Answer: 5.0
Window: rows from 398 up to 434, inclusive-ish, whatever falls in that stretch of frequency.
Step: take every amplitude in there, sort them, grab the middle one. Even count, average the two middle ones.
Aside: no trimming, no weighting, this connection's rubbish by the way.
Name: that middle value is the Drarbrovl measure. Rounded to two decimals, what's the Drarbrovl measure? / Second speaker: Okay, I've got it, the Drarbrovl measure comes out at 3.81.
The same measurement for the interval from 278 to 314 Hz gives 3.67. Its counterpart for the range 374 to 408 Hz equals 2.43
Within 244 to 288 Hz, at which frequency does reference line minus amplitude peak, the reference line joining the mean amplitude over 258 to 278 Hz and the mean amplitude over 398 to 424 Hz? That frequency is 246.0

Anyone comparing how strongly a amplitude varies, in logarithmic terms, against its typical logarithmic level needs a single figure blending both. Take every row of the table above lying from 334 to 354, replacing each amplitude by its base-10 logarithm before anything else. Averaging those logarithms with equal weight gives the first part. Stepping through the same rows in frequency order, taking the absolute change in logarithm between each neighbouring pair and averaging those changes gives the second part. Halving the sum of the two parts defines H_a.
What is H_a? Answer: 0.301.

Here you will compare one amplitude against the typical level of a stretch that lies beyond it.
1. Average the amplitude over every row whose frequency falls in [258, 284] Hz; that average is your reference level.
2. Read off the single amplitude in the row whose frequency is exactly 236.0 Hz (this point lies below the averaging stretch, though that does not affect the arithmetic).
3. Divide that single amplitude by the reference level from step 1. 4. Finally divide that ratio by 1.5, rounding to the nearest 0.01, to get 0.66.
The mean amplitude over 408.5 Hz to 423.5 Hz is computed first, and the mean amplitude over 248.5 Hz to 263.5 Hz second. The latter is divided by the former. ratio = 0.99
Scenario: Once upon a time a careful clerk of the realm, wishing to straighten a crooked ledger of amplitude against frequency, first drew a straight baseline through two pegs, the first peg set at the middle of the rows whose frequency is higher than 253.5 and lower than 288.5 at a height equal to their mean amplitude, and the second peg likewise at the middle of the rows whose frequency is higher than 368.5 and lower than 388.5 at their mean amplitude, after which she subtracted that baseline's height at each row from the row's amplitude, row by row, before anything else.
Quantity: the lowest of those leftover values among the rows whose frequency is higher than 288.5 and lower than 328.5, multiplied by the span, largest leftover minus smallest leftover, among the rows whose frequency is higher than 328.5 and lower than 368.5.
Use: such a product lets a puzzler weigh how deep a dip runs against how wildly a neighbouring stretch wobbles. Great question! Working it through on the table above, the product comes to -0.16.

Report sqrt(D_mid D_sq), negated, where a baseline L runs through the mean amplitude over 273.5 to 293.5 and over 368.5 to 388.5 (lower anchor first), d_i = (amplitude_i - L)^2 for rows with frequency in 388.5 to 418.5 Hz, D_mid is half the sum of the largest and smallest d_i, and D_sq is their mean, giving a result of -1.1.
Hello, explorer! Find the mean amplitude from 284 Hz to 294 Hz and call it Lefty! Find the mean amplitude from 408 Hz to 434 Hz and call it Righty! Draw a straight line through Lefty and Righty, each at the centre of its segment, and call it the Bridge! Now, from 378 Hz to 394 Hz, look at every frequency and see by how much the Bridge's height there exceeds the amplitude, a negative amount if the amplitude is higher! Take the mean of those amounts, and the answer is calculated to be 1.6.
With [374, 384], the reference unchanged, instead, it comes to 1.2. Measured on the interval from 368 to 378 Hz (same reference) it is 0.7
